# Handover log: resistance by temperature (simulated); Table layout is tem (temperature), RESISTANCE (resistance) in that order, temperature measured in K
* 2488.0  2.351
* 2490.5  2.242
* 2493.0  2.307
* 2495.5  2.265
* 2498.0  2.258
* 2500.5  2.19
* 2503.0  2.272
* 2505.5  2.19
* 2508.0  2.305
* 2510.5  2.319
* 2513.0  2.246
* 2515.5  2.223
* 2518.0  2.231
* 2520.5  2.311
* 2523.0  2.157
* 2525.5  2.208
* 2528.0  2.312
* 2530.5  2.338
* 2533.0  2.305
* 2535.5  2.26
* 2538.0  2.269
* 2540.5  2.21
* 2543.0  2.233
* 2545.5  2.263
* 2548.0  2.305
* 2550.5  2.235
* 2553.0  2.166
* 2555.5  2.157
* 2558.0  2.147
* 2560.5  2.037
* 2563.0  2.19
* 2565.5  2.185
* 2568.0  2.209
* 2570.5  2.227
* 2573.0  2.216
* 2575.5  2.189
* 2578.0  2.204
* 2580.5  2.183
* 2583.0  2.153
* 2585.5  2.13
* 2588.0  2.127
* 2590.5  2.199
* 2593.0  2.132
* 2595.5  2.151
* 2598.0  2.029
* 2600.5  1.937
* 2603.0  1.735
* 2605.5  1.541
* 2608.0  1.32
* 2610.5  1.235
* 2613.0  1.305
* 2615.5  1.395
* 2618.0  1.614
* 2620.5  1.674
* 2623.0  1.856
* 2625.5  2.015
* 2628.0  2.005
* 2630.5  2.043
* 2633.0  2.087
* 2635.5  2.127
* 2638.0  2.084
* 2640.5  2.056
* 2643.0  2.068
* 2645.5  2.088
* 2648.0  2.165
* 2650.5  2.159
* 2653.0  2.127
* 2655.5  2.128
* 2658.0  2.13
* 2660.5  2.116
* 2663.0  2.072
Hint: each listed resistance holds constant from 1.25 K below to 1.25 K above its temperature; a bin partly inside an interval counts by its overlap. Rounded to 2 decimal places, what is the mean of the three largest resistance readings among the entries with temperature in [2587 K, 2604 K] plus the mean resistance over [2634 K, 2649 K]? 4.26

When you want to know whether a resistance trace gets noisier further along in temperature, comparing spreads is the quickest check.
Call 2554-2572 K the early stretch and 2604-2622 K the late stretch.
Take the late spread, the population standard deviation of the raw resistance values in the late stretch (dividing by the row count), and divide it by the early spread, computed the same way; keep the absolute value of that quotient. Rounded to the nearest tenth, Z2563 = 2.7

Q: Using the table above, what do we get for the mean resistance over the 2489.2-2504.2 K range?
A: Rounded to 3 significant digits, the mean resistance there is 2.26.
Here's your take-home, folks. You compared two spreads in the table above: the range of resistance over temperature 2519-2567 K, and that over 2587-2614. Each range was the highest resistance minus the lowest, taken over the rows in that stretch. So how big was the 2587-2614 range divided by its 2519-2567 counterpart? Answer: 3.2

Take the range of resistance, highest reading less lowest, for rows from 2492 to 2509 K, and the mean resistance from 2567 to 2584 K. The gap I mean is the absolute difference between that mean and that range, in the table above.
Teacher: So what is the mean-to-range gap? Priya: 2.08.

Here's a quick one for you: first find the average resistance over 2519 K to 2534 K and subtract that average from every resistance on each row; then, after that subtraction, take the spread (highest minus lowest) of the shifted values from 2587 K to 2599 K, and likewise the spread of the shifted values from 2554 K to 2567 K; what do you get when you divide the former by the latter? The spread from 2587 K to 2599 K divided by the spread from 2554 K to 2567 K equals 1.1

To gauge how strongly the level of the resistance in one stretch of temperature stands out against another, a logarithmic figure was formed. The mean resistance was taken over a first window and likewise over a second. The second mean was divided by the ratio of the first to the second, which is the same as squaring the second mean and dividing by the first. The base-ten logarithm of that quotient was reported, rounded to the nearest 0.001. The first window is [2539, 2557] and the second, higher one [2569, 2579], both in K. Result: 0.341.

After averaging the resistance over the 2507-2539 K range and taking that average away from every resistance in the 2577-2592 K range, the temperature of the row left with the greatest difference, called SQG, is 2578.0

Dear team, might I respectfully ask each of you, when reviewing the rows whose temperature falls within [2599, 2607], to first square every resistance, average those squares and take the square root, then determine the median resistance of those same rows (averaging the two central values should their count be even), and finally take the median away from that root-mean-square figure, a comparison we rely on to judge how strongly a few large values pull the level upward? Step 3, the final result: 0.010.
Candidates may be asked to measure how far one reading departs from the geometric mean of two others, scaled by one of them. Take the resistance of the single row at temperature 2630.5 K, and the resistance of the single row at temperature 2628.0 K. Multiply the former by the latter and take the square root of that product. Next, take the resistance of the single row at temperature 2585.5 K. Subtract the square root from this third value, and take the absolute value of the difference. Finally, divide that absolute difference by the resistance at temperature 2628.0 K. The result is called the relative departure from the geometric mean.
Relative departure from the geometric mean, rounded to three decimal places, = 0.053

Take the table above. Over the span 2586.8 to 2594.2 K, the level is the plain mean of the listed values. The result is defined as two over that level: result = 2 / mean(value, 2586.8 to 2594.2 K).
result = 0.929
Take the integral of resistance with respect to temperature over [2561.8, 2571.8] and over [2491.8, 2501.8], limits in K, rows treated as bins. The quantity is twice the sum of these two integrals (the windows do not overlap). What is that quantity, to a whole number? 89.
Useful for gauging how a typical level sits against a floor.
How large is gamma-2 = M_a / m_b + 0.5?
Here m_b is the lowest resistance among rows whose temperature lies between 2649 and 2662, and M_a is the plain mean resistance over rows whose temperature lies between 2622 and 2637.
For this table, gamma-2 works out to 1.46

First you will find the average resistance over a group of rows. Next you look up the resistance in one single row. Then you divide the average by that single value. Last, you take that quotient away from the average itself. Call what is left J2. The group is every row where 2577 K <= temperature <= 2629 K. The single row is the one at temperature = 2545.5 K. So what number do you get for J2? 1.03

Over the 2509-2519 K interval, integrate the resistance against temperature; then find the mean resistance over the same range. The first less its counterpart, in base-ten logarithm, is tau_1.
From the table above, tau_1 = 1.31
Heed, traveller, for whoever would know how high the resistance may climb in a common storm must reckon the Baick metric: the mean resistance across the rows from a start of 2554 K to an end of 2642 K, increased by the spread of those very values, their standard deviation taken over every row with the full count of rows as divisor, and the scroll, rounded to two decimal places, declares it 2.26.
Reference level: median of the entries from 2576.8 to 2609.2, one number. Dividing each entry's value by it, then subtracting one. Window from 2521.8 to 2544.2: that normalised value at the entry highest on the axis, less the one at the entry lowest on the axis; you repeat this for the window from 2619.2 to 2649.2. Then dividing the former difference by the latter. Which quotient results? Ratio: 0.2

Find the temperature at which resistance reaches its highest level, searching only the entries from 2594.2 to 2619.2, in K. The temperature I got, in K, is 2595.5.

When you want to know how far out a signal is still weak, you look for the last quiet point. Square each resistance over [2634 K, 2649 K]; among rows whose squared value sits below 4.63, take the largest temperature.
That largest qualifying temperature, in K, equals 2645.5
